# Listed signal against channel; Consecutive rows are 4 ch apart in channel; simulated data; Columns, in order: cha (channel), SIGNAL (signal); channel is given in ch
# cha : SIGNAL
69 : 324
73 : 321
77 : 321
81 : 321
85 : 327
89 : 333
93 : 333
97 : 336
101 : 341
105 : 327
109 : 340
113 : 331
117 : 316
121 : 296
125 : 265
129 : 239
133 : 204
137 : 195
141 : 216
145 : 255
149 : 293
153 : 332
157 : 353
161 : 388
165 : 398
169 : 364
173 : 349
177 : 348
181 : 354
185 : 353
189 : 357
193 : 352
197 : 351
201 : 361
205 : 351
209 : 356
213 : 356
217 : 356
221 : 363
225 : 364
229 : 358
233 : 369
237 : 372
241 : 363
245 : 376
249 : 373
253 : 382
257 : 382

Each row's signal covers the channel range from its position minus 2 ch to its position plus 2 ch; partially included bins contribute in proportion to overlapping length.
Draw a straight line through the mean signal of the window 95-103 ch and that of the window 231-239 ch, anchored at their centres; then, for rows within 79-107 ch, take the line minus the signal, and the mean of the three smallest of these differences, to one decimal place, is 1.0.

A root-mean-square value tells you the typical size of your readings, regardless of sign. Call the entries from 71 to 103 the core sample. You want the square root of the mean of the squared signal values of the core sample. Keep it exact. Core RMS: 329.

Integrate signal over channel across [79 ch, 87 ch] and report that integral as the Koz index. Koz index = 2592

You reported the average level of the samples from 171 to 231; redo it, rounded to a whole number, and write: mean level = 355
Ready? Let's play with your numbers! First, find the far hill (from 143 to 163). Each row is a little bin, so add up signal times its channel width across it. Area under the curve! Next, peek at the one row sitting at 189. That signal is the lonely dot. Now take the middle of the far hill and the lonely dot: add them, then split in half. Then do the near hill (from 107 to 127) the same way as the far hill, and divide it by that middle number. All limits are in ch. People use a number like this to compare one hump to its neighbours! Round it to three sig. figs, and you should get 1.81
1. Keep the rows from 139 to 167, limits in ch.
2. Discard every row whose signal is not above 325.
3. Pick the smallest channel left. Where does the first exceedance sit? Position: 153 ch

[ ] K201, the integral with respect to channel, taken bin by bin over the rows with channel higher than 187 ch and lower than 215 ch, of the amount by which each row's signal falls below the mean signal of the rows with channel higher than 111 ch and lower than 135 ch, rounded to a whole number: -2231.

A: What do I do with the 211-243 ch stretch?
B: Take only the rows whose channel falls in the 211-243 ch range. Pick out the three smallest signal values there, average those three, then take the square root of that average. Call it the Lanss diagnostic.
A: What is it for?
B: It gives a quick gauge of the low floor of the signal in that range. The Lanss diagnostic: 18.9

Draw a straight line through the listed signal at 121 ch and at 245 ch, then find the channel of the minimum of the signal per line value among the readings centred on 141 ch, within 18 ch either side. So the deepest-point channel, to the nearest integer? 137 ch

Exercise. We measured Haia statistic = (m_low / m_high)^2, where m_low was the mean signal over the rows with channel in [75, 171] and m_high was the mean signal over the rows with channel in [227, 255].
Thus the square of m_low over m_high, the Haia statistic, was 0.70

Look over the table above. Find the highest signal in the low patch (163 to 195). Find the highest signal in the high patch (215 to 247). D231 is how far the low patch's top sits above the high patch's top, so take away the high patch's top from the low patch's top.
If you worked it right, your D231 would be 22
